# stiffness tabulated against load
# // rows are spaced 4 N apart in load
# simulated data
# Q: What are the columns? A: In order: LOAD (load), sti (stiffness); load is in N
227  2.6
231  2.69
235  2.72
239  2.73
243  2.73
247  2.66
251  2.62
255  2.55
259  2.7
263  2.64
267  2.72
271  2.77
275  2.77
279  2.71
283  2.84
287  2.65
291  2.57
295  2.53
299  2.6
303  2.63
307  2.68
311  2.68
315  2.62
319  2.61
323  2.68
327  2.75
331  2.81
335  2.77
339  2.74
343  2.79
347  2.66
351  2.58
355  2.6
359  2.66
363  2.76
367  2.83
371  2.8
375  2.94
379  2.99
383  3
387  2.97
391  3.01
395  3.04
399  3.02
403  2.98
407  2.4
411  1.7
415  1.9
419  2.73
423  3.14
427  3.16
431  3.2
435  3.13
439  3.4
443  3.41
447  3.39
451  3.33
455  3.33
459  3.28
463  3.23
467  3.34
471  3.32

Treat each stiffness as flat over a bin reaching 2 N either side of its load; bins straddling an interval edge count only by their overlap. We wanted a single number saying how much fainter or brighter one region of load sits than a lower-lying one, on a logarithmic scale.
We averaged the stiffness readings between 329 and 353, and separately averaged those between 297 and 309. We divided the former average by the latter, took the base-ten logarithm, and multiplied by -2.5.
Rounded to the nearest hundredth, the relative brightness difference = -0.04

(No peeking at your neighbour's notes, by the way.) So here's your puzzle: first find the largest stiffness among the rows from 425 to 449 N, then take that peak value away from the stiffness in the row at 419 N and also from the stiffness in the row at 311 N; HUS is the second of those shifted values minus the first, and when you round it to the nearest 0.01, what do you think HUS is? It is -0.05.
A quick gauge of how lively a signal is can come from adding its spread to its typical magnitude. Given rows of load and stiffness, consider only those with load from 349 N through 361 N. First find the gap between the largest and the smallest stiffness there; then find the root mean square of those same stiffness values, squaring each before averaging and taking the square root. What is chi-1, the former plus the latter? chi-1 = 2.69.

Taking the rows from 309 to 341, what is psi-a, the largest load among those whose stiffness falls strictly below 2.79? 339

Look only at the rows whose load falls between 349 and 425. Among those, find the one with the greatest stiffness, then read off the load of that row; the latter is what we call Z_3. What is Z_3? 423 N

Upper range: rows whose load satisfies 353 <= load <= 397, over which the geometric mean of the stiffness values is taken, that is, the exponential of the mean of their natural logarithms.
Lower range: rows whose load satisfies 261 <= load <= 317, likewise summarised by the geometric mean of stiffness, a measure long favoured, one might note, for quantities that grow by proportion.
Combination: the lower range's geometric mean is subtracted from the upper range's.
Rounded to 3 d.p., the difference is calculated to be 0.198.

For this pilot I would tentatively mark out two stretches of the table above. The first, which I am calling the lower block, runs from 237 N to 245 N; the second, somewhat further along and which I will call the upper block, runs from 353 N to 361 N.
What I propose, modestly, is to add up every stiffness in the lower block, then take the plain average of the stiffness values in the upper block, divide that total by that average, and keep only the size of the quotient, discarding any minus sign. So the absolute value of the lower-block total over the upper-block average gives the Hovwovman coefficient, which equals 2.08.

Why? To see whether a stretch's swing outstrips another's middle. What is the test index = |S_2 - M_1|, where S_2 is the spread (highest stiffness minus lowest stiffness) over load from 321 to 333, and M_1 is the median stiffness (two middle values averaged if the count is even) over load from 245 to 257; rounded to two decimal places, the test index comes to 2.49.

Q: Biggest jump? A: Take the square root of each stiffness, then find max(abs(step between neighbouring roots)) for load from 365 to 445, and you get 0.27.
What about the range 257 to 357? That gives 0.06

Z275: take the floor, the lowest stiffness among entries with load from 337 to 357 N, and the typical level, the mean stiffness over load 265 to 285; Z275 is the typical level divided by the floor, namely 1.07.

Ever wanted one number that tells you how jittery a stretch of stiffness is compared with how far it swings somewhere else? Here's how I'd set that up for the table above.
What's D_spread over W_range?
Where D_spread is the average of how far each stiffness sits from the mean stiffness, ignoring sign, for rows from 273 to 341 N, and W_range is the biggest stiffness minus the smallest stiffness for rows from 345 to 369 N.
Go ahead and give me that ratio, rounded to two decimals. 0.28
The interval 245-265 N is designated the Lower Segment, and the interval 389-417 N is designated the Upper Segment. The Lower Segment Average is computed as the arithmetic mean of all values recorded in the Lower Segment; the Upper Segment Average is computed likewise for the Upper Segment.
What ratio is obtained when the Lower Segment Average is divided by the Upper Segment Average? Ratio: 1.02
